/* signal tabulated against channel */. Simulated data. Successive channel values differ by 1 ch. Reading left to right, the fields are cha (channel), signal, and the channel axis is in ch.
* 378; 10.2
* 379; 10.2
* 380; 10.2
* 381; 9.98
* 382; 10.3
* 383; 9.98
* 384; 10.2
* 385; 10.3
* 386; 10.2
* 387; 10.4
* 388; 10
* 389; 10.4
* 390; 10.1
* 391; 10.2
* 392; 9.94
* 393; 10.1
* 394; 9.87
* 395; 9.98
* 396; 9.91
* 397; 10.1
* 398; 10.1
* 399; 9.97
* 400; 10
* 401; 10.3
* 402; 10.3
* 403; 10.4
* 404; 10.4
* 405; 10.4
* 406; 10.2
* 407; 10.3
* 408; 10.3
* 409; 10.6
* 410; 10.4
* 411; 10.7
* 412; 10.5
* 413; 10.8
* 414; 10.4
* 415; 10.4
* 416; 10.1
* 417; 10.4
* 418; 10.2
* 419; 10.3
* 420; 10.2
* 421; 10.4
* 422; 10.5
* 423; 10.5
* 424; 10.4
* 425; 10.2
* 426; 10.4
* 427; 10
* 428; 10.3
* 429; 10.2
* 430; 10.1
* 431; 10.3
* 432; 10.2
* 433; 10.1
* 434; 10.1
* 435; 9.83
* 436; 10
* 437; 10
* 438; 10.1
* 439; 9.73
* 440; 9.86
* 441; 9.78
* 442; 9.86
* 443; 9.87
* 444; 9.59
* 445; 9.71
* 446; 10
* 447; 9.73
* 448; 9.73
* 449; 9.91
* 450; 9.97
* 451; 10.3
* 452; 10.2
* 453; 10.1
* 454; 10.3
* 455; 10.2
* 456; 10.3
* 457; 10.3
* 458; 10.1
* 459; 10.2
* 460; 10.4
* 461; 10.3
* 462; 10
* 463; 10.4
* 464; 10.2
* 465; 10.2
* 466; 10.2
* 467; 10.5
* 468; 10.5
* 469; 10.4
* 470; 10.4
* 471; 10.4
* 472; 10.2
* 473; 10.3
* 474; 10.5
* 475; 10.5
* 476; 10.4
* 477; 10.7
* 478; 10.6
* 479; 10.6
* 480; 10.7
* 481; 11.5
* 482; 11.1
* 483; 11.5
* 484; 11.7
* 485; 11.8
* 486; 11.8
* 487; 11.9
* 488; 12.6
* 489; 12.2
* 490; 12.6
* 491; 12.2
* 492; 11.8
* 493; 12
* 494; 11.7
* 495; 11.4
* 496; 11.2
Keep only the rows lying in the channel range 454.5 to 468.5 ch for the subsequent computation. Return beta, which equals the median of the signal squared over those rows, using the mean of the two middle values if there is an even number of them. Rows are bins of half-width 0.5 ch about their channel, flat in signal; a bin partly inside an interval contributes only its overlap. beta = 105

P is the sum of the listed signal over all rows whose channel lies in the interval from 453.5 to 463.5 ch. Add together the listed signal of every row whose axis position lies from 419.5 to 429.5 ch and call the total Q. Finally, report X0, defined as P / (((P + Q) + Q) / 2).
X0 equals 0.664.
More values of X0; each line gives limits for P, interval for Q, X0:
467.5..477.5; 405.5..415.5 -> 0.665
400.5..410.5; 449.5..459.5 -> 0.674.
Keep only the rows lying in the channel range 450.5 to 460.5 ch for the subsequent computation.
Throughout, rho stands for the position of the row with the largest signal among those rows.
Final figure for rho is 460 ch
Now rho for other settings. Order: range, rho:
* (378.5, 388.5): 387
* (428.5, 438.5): 431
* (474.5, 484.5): 484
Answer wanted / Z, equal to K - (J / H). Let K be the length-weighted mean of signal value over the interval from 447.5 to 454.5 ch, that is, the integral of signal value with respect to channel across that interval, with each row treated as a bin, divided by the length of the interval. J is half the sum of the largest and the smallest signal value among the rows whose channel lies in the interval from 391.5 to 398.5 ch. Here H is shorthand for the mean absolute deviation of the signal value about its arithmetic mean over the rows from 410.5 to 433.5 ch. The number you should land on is -55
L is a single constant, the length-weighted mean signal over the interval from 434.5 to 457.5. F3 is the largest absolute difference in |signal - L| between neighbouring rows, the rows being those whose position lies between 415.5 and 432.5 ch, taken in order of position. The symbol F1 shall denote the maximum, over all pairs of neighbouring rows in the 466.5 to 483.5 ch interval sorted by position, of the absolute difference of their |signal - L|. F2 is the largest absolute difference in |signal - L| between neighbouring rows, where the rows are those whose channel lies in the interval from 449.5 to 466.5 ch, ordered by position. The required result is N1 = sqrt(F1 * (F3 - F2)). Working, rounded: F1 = 0.80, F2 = 0.40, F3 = 0.40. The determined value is 0.00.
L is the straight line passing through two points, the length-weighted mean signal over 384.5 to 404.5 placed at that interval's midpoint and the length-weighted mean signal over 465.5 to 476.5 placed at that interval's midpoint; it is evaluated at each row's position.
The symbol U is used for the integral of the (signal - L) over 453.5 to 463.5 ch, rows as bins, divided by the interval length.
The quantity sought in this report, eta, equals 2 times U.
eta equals -0.20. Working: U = -0.10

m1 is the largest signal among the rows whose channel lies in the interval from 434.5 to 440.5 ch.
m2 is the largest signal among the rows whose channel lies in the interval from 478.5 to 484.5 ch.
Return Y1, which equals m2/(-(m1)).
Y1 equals -1.16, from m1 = 10.1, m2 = 11.7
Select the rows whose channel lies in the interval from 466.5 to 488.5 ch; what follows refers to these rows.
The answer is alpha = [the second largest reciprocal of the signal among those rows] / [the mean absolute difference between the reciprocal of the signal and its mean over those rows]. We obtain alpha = 21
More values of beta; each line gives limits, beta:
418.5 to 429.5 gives 106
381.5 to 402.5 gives 102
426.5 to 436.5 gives 102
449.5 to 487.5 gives 108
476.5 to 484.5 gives 119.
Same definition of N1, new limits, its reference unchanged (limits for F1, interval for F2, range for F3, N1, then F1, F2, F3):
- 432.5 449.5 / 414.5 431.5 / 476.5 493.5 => 0.33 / 0.28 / 0.40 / 0.80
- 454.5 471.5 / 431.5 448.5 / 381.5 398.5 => 0.22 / 0.40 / 0.28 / 0.40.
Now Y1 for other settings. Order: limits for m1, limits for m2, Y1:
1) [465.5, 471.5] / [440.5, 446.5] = -0.95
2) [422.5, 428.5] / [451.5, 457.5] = -0.98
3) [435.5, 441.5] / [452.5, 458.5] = -1.02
